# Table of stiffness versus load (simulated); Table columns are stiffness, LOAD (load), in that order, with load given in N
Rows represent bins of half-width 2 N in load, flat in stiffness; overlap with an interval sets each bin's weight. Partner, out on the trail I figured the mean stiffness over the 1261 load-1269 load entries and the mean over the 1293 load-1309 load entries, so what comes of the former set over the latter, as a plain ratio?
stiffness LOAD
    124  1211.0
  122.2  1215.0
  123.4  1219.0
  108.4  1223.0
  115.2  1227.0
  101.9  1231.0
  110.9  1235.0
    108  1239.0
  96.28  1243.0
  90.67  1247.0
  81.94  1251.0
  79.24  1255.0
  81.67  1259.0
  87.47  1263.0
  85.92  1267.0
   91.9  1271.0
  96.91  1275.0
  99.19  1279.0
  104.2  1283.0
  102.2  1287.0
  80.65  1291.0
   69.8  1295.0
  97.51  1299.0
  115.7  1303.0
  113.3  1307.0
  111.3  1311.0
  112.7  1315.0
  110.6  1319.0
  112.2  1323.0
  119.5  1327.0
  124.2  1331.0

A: 0.9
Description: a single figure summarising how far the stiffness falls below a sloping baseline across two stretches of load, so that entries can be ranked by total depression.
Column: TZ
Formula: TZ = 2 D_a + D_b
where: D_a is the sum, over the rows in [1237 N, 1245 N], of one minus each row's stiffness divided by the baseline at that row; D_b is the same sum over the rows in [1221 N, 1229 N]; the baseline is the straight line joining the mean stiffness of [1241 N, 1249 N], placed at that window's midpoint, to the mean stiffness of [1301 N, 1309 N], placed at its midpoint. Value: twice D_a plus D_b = -1.0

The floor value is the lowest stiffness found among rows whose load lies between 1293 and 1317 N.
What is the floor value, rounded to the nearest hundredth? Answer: 69.80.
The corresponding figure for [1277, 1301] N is 69.80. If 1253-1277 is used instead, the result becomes 79.24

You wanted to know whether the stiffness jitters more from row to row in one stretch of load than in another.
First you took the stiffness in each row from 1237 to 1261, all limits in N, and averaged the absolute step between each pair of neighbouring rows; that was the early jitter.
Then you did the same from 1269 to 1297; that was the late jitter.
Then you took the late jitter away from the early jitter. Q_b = -1.5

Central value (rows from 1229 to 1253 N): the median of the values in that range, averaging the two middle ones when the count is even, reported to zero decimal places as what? 99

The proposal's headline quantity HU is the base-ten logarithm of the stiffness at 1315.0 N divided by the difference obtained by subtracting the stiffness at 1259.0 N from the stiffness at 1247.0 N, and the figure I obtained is 1.10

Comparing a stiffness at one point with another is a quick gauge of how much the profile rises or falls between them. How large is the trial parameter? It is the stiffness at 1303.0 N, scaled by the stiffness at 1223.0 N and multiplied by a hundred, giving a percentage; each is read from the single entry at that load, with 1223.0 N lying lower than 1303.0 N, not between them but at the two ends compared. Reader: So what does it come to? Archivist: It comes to 107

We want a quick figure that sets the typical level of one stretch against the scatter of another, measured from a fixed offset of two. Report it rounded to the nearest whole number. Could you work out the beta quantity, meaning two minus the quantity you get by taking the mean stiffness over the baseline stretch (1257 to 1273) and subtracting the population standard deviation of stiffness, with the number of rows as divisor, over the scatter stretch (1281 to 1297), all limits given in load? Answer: -70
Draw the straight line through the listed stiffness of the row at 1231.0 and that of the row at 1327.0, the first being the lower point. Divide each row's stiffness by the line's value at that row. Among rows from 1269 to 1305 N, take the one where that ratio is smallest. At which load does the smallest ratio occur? 1295.0 N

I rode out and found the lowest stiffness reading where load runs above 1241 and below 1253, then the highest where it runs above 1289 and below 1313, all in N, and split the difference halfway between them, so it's 99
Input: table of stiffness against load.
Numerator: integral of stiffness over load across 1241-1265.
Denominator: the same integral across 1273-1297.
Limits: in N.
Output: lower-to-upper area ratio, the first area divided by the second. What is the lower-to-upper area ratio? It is 0.94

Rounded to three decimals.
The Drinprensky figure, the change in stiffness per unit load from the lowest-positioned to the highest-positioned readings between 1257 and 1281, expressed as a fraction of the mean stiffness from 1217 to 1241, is 0.008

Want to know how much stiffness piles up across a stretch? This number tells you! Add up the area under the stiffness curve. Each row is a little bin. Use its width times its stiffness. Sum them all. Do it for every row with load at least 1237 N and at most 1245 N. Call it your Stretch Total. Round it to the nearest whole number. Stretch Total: 817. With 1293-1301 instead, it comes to 669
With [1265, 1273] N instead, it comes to 711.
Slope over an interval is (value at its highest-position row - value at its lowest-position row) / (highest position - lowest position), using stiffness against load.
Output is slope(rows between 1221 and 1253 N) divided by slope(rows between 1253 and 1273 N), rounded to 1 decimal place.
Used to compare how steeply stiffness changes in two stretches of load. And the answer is -1.2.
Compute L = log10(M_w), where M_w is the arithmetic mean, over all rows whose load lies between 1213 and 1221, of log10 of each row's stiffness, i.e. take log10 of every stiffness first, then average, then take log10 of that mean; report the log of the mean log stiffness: 0.320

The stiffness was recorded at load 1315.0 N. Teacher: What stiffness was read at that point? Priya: 112.7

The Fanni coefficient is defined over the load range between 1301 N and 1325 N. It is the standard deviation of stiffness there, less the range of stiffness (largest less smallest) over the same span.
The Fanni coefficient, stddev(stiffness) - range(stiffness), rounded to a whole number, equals -3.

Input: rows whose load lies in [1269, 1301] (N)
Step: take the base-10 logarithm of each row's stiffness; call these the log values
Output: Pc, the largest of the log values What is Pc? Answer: 2.02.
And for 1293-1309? 2.06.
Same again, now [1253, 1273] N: 1.96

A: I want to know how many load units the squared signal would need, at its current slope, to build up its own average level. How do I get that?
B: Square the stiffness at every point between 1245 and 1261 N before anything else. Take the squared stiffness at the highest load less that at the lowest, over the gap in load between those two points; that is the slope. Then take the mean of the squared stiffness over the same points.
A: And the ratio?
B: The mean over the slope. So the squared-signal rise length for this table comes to -54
